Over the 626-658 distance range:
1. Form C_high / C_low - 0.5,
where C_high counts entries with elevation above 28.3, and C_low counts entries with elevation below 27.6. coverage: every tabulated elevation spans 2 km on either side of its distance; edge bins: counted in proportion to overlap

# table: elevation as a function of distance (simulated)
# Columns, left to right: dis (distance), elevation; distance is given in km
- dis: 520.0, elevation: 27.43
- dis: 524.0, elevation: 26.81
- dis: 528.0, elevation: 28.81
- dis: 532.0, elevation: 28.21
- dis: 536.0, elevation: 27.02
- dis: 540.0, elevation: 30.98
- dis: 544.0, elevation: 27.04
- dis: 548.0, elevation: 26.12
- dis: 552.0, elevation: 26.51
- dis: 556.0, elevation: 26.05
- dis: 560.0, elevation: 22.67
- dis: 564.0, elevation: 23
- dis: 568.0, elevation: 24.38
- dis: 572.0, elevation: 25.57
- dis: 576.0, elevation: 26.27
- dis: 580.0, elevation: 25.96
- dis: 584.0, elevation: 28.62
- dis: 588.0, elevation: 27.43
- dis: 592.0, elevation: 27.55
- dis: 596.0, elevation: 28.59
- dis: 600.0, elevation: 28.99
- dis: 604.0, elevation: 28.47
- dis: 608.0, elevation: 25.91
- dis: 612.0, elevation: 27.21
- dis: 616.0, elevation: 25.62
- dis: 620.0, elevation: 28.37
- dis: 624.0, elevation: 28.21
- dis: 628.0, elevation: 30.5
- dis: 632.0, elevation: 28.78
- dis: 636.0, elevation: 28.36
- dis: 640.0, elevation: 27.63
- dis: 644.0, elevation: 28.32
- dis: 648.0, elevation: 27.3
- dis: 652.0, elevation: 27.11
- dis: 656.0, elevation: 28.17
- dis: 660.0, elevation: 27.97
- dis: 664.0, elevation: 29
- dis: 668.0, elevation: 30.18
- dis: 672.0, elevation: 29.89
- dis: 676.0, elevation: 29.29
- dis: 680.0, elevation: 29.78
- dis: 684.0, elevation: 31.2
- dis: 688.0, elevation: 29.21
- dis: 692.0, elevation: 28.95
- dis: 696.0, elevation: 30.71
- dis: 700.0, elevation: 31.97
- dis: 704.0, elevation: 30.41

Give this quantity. 1.5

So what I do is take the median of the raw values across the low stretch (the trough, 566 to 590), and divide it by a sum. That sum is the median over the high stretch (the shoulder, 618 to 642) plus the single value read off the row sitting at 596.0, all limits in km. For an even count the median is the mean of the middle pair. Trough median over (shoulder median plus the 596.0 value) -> 0.459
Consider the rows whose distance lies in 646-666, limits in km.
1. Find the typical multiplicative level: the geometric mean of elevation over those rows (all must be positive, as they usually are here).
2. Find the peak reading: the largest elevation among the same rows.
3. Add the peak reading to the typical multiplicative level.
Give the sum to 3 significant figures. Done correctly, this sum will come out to 56.9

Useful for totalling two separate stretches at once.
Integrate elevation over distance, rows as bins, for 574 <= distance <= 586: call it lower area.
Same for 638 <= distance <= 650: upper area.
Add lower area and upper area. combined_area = 656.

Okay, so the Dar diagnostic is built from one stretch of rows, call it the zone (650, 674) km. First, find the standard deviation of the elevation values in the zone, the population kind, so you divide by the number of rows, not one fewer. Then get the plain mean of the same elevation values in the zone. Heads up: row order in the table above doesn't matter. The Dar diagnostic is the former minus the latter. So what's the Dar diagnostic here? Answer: -27.6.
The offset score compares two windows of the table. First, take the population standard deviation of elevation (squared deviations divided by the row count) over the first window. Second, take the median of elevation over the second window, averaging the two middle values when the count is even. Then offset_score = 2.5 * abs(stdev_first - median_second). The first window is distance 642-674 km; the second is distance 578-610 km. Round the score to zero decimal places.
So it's 67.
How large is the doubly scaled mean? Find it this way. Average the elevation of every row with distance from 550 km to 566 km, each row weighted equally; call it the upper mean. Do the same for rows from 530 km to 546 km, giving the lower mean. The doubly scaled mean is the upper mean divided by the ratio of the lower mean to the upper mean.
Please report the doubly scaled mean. 21.3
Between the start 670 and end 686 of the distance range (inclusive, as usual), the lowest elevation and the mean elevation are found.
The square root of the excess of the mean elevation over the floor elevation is 0.87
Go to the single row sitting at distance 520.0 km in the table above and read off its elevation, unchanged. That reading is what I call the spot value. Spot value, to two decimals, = 27.43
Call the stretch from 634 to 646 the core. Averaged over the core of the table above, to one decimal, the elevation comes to 28.1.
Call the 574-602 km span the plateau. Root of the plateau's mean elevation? 5.26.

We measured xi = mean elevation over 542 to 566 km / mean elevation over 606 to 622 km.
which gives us 0.94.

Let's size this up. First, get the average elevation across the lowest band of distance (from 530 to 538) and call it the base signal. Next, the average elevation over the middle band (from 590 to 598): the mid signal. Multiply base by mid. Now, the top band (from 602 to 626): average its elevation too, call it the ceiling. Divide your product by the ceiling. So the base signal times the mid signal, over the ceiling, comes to 28.4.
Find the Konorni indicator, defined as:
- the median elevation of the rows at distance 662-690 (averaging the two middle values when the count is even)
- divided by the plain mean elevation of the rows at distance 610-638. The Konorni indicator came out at 1.06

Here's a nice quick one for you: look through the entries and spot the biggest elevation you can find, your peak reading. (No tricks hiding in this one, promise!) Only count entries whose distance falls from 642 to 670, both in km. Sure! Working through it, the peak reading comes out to 30.18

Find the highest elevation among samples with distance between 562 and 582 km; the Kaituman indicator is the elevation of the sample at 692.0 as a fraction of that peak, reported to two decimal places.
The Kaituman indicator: 1.10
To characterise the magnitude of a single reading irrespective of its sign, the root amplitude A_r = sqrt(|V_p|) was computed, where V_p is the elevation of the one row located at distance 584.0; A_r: 5.35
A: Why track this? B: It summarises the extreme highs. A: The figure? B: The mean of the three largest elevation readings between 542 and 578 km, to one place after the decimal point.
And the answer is 26.6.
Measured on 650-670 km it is 29.1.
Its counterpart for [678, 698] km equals 30.6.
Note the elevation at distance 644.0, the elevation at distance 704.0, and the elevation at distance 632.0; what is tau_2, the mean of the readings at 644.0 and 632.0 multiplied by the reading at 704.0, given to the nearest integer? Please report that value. 868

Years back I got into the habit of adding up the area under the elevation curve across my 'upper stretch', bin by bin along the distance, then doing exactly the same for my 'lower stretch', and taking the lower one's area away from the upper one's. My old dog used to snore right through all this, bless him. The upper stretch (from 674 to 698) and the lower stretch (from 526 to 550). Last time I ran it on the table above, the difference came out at 44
